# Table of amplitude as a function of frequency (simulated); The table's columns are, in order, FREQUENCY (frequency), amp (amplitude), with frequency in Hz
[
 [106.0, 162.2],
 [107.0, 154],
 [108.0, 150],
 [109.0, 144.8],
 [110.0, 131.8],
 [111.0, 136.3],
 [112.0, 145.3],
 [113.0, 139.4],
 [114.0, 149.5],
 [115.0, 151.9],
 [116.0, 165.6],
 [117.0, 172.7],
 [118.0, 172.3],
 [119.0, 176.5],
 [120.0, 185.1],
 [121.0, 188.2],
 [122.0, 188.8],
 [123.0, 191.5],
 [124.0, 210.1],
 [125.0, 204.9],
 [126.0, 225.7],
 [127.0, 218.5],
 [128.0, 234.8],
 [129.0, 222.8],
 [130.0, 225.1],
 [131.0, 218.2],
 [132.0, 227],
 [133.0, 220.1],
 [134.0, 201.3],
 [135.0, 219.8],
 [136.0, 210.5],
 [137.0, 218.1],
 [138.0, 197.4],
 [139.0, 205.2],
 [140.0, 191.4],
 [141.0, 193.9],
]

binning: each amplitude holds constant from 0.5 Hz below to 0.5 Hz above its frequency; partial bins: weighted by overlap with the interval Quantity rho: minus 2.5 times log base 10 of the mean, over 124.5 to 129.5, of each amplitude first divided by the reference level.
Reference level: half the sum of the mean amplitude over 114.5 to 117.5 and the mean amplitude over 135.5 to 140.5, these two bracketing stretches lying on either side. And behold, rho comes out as -0.20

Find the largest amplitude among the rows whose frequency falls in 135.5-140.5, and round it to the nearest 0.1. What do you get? 218.1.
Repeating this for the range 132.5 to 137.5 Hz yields 220.1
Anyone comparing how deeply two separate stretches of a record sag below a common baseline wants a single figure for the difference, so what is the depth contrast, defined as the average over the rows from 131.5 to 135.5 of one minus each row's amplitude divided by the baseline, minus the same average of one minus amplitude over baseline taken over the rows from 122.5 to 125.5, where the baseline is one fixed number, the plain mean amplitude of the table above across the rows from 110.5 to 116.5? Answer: -0.10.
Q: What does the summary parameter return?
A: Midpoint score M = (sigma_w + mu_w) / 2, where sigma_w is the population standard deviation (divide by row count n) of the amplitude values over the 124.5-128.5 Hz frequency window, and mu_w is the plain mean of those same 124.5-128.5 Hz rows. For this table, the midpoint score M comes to 116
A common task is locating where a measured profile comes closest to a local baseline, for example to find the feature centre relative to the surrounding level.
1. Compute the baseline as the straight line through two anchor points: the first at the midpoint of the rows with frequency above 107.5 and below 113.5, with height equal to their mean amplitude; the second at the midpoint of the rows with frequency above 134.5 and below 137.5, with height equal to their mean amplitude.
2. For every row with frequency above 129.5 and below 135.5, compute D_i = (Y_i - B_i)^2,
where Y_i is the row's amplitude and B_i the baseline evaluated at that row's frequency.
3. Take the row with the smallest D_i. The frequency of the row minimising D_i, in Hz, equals 135.0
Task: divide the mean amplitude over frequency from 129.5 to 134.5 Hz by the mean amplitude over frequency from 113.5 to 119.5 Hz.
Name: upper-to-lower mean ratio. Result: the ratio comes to 1.3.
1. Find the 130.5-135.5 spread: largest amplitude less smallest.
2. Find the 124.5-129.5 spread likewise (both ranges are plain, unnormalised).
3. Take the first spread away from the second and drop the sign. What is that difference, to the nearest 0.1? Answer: 4.2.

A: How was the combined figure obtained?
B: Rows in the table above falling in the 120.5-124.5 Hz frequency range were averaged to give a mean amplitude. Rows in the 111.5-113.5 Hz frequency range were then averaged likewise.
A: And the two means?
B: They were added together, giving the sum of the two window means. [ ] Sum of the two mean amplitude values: 337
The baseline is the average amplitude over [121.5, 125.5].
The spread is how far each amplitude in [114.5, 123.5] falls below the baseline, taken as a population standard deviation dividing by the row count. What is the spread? 12.2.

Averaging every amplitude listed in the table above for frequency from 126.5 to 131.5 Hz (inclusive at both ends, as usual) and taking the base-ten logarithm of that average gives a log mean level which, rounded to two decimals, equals 2.35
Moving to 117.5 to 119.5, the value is 2.24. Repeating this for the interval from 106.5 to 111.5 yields 2.16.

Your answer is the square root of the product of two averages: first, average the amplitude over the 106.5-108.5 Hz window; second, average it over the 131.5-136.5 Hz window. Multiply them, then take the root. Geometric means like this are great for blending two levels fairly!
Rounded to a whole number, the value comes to 181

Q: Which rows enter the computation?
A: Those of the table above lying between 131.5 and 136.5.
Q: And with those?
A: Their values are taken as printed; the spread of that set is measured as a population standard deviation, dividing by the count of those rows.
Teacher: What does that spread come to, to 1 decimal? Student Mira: 8.9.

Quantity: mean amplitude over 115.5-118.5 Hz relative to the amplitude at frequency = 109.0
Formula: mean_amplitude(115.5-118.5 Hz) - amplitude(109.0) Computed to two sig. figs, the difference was 25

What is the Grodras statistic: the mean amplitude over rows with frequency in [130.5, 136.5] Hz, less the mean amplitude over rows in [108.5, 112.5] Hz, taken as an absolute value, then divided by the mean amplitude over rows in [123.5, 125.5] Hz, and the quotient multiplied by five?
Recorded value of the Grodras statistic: 1.85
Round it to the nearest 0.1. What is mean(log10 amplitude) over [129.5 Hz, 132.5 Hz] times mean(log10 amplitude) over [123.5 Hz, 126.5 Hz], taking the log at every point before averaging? 5.5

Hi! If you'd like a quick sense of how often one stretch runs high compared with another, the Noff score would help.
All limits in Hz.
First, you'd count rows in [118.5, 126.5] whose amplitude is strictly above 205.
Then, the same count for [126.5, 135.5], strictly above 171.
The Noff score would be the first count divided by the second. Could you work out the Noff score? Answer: 0.22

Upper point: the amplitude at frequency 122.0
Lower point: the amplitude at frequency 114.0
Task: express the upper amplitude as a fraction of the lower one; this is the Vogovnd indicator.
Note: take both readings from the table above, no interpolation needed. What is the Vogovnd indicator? 1.26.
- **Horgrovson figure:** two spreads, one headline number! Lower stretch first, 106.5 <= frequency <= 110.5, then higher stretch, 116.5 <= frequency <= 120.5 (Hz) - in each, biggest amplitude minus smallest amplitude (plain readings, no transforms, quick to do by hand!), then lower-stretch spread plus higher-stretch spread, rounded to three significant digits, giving 35.0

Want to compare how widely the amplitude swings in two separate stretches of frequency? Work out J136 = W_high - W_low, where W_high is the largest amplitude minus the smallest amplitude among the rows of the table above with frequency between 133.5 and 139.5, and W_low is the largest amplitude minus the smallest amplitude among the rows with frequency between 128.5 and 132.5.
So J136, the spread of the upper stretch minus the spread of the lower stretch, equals 14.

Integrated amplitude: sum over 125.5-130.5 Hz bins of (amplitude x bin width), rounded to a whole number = 1127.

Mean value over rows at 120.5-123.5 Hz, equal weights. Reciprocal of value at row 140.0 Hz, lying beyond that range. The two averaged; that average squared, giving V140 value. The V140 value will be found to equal 8978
